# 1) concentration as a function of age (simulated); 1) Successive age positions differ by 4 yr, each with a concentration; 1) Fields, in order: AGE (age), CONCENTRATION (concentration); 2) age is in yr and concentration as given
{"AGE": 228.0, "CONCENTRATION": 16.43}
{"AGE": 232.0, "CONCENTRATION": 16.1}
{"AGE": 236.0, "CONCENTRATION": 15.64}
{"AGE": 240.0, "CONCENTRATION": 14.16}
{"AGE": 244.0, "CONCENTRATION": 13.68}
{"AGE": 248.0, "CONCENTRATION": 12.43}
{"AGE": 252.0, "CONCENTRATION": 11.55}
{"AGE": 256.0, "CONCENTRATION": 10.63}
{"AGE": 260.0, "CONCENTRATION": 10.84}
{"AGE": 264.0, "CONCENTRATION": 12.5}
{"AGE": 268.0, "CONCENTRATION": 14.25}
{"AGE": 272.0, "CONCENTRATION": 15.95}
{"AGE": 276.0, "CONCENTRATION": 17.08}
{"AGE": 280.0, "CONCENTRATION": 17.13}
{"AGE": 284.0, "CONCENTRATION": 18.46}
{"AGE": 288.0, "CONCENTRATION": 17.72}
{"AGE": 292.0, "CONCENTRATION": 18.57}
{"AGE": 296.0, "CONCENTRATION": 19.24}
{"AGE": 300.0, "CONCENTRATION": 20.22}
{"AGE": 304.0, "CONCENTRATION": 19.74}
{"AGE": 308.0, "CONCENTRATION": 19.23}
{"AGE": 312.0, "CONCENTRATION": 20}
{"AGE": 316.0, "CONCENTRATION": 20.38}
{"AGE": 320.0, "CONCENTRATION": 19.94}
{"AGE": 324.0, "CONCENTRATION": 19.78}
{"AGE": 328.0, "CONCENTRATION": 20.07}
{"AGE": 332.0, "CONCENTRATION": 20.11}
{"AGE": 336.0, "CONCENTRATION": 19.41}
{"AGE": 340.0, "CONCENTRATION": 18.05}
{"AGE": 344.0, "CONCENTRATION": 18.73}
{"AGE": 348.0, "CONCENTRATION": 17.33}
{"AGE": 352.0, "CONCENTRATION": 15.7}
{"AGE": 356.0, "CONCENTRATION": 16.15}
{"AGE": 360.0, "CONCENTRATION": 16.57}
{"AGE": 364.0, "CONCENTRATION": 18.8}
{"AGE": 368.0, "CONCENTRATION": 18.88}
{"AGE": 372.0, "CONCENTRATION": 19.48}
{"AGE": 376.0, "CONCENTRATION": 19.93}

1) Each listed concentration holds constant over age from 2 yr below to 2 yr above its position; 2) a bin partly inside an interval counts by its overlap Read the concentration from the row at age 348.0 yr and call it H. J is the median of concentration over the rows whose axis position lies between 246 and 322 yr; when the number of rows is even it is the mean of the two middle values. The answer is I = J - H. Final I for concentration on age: 0.4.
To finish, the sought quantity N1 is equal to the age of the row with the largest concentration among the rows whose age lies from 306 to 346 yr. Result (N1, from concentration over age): 316.0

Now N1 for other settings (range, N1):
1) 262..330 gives 316.0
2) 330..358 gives 332.0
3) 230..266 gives 232.0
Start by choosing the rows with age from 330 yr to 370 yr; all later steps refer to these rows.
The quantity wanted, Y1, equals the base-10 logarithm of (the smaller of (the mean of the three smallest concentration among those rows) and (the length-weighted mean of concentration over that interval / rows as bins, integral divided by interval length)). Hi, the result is 1.21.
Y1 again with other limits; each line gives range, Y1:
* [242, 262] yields 1.04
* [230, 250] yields 1.13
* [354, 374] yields 1.23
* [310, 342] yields 1.28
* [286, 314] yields 1.27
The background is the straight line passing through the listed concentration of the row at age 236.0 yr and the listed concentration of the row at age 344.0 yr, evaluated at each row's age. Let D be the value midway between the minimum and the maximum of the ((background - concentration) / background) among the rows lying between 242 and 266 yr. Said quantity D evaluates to 0.24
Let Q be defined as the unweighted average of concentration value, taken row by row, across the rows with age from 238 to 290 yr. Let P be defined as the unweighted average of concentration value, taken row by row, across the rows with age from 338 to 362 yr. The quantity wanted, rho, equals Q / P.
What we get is 0.84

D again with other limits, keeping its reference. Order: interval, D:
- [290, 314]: -0.12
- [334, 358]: 0.06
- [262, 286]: 0.08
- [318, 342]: -0.04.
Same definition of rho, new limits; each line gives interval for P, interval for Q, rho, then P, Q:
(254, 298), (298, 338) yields 1.27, 15.7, 20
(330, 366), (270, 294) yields 0.98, 17.9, 17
